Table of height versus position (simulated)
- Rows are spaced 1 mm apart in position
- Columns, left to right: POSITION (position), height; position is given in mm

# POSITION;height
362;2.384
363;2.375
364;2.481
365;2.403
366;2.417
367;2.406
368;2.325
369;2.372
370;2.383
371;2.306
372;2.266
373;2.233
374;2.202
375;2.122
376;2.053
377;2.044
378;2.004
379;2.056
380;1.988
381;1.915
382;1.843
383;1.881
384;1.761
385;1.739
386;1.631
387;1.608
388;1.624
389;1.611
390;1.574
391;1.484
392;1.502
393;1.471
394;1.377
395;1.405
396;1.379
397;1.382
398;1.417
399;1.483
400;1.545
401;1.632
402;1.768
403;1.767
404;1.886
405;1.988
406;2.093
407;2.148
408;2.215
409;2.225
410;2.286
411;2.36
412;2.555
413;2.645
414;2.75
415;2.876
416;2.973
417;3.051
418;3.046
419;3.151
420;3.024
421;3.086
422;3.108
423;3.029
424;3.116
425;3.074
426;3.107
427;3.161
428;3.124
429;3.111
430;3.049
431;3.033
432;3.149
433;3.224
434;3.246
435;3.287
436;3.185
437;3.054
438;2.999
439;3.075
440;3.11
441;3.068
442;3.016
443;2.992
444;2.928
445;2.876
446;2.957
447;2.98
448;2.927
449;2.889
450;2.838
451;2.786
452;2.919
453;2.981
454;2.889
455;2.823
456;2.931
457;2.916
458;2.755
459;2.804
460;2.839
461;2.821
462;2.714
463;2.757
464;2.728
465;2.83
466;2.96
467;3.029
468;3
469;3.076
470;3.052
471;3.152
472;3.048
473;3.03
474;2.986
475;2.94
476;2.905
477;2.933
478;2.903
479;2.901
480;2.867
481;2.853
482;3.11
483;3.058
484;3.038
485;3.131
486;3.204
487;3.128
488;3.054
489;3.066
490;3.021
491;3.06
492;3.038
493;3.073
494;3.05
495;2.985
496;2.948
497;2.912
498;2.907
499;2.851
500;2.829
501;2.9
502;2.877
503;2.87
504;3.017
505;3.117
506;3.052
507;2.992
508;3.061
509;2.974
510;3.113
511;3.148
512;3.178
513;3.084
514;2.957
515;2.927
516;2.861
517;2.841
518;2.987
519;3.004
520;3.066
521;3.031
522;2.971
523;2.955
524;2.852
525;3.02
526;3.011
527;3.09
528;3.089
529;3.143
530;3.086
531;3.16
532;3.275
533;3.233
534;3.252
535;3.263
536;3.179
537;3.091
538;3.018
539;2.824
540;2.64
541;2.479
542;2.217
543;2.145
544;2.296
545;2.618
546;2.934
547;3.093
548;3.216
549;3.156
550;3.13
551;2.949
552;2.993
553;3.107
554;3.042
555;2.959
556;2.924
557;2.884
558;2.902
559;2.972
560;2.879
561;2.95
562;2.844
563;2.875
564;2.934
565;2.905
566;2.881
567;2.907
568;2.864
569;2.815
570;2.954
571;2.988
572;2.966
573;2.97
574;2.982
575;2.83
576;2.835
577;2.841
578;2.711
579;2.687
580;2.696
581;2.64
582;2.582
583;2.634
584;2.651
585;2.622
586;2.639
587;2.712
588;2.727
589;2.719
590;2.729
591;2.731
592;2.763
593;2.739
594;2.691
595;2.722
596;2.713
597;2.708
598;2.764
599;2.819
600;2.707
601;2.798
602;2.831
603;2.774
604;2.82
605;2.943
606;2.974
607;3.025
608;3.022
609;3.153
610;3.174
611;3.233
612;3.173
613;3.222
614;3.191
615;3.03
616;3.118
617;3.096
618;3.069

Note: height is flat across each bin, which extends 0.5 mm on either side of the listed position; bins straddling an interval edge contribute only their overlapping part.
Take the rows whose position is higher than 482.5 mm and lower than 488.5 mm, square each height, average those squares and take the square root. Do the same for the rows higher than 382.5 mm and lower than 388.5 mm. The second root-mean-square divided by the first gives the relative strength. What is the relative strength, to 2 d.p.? 0.55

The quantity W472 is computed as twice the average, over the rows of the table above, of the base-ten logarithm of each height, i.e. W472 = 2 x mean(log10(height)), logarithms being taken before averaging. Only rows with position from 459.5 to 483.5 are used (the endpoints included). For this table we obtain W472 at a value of 0.94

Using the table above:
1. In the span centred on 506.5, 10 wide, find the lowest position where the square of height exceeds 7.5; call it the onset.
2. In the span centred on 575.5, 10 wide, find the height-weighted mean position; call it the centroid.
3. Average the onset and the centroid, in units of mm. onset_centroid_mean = 538.7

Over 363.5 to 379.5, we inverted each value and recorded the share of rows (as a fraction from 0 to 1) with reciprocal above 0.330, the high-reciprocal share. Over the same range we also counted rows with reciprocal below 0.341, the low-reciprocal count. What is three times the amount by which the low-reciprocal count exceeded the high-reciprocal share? -3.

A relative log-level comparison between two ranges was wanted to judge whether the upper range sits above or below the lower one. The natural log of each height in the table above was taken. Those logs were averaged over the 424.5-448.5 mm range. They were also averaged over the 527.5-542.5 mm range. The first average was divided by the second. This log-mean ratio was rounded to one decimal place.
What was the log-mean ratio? 1.0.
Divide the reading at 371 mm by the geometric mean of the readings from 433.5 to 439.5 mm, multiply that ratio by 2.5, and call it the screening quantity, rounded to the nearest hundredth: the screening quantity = 1.84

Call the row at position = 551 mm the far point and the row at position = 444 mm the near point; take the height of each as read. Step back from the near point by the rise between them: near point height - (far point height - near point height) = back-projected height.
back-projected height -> 2.9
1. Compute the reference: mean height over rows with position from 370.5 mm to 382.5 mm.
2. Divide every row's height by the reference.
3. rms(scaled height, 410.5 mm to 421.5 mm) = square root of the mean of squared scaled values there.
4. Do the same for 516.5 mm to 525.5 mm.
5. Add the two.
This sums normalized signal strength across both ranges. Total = 2.80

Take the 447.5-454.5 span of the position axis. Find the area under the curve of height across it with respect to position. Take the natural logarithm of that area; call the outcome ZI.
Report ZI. 3.007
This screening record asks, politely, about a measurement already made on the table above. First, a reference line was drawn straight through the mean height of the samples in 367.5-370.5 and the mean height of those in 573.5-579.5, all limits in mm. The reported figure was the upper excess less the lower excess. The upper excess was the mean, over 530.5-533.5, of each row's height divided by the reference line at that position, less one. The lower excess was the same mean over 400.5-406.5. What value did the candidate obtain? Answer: 0.424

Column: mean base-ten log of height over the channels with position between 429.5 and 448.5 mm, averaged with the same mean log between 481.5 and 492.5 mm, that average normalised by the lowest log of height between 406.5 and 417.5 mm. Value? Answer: 1.47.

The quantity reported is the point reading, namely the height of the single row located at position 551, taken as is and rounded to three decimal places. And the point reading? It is 2.949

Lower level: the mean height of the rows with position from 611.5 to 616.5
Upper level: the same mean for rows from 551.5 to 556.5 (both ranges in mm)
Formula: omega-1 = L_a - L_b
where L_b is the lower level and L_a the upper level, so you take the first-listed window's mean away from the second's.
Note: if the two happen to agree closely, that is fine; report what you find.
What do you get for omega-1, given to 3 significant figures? -0.142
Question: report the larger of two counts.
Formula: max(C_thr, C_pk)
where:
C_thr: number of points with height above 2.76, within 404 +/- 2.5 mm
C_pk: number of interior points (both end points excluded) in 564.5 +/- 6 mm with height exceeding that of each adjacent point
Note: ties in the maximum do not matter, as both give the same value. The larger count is 3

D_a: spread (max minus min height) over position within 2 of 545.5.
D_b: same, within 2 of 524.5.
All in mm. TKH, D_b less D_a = -0.63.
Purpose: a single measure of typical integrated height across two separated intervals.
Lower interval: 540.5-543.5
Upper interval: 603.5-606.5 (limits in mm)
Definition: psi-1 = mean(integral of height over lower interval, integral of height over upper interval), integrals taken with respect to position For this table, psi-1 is 7.79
